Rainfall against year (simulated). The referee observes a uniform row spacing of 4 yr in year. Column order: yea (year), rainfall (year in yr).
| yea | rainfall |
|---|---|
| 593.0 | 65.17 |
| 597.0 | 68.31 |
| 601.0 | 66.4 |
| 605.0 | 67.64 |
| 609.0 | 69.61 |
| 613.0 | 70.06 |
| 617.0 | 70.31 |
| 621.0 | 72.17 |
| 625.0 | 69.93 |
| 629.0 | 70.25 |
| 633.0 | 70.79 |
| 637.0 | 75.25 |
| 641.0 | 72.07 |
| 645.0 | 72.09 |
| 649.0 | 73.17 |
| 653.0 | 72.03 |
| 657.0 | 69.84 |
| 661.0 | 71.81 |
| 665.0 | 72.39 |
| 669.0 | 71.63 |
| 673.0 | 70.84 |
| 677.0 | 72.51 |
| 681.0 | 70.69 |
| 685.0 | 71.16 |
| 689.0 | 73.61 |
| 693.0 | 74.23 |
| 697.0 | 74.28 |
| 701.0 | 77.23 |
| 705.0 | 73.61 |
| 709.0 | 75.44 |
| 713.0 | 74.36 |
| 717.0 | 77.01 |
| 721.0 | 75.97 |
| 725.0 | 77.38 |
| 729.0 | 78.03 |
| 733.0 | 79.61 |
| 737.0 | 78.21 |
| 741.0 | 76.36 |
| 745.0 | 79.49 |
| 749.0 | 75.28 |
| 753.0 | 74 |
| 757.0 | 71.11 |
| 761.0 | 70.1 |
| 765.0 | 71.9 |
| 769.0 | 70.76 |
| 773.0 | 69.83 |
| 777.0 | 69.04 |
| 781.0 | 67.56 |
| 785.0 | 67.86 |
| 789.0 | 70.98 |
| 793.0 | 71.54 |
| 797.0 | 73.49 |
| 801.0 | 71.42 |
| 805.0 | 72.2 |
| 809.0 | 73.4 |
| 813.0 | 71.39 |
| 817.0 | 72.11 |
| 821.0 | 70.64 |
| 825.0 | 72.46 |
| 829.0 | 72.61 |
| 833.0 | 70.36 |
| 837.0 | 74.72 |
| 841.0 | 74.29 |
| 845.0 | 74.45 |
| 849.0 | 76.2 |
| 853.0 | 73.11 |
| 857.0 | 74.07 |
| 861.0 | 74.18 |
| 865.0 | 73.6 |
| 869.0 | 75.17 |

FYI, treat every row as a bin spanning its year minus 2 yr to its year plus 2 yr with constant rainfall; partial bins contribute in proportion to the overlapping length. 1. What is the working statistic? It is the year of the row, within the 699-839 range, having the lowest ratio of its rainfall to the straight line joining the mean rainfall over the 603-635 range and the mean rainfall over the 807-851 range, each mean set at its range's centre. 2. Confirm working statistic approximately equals 781.0 yr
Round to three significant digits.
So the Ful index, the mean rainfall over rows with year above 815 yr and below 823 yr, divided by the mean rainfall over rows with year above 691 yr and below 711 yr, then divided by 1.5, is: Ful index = 0.635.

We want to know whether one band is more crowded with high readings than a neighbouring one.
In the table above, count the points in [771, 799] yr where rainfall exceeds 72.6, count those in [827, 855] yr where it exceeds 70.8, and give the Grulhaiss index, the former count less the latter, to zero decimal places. -5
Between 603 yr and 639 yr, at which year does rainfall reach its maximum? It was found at 637.0 yr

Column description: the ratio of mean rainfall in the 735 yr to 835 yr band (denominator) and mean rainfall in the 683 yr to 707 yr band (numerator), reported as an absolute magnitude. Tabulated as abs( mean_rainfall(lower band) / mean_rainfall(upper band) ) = 1.03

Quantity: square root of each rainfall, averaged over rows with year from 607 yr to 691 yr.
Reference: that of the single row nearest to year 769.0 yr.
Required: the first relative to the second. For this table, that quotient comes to 1.01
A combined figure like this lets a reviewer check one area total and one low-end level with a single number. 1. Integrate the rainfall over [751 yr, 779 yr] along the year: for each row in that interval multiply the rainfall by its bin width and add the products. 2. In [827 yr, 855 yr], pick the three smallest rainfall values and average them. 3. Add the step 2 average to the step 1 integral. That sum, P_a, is 2059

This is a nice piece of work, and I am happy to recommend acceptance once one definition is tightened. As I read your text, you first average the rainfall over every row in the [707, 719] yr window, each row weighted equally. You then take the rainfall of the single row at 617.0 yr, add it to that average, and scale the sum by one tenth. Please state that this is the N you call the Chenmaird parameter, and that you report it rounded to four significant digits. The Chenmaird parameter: 14.59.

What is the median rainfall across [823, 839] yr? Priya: 73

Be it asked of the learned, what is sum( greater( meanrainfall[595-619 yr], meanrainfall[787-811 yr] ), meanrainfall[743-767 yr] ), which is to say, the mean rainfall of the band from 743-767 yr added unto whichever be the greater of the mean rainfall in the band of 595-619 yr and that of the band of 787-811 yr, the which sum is 146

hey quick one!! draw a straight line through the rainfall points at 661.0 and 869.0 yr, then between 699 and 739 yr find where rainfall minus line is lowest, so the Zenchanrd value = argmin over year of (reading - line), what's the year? 705.0 yr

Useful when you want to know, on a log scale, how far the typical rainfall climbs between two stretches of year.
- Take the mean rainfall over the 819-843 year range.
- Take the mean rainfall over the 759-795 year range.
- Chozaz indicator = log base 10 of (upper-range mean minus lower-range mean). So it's 0.41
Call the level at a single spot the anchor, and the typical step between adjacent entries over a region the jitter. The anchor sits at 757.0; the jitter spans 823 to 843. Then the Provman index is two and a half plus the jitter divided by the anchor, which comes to 2.53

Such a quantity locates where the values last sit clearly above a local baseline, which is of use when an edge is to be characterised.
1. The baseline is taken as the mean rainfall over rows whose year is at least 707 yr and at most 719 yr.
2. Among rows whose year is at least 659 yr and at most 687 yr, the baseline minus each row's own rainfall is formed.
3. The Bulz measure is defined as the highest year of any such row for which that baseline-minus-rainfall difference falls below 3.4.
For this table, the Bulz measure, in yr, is 677.0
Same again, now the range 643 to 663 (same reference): 649.0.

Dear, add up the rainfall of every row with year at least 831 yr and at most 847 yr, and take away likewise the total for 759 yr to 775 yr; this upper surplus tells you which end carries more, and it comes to 11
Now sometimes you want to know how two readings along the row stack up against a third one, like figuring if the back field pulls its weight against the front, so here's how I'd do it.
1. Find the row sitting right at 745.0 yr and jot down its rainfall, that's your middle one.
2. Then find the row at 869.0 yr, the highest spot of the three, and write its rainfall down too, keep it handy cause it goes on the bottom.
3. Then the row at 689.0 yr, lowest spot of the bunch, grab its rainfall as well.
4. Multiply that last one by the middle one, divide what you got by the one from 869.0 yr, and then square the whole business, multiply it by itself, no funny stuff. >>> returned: 6059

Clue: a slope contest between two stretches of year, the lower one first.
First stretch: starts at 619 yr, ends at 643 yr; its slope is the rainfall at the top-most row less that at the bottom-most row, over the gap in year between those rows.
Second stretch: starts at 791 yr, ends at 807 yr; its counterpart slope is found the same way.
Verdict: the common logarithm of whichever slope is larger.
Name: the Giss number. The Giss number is -1.26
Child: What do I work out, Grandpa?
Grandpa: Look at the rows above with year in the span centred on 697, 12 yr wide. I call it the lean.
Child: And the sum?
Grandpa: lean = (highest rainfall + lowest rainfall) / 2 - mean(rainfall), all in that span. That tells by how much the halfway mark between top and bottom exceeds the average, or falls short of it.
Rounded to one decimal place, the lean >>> 0.5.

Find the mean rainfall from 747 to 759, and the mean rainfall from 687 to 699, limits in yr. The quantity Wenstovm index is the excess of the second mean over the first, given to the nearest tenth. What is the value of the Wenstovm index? 0.6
